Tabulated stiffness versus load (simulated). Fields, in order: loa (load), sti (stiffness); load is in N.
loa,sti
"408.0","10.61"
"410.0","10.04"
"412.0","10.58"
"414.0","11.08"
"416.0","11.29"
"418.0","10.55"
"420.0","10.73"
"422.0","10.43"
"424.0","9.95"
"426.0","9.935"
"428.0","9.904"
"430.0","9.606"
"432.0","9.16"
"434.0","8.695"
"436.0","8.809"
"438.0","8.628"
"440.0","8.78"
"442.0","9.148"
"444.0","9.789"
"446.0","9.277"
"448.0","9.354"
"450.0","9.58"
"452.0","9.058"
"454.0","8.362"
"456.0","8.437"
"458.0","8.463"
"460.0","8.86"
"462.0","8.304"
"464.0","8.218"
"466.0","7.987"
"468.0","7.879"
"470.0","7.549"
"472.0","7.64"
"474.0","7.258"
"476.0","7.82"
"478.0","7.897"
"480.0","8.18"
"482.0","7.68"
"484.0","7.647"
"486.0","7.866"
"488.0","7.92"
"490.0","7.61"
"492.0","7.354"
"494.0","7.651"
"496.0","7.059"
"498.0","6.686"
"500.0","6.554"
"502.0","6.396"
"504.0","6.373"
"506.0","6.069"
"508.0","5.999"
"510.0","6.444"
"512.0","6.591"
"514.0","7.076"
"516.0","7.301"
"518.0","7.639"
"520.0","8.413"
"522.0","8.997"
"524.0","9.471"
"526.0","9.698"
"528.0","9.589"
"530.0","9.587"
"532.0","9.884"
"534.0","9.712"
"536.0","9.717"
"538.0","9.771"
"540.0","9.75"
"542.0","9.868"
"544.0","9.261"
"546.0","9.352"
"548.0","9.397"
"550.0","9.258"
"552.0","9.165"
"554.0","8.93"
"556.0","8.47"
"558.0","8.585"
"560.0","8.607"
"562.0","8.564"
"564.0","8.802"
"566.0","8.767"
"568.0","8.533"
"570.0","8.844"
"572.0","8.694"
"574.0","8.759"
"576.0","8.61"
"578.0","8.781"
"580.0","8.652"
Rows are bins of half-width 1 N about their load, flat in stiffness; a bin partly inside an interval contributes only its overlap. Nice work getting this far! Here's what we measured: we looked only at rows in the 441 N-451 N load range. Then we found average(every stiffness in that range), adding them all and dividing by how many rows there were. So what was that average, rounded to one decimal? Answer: 9.4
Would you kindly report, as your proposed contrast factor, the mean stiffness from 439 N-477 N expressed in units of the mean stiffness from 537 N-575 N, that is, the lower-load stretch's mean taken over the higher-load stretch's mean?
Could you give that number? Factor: 0.94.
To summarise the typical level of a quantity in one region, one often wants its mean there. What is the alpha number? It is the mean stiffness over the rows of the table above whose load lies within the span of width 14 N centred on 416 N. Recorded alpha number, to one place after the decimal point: 10.7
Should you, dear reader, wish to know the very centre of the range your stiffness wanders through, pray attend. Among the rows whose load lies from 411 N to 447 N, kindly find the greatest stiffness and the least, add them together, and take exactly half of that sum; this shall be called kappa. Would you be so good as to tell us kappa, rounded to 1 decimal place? 10.0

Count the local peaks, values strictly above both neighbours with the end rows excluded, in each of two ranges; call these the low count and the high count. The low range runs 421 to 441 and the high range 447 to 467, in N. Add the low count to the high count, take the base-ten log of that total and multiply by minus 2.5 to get -1.2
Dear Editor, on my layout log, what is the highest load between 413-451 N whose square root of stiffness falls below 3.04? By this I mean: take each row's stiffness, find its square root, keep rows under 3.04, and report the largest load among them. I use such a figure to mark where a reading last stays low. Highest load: 442.0 N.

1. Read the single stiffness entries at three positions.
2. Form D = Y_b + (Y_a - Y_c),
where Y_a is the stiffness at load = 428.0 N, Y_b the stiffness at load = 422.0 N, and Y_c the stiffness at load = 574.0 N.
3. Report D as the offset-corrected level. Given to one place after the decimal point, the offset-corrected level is 11.6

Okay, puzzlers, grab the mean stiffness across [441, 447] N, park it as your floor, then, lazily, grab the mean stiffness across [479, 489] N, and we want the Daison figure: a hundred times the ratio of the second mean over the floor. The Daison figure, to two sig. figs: 84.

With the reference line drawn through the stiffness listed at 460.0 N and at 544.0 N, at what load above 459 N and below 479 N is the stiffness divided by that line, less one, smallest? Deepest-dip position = 474.0 N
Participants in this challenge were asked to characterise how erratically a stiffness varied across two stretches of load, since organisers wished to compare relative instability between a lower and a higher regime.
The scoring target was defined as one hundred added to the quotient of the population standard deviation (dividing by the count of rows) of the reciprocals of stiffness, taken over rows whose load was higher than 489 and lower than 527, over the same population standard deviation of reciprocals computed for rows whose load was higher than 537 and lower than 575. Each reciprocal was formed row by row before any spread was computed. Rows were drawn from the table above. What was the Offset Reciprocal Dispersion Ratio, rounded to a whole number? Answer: 104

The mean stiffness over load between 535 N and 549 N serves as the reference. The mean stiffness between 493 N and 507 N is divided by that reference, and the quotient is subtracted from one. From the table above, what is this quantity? 0.30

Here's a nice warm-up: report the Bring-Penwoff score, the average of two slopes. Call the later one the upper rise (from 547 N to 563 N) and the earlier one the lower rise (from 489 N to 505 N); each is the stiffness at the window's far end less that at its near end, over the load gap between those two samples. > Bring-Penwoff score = -0.074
